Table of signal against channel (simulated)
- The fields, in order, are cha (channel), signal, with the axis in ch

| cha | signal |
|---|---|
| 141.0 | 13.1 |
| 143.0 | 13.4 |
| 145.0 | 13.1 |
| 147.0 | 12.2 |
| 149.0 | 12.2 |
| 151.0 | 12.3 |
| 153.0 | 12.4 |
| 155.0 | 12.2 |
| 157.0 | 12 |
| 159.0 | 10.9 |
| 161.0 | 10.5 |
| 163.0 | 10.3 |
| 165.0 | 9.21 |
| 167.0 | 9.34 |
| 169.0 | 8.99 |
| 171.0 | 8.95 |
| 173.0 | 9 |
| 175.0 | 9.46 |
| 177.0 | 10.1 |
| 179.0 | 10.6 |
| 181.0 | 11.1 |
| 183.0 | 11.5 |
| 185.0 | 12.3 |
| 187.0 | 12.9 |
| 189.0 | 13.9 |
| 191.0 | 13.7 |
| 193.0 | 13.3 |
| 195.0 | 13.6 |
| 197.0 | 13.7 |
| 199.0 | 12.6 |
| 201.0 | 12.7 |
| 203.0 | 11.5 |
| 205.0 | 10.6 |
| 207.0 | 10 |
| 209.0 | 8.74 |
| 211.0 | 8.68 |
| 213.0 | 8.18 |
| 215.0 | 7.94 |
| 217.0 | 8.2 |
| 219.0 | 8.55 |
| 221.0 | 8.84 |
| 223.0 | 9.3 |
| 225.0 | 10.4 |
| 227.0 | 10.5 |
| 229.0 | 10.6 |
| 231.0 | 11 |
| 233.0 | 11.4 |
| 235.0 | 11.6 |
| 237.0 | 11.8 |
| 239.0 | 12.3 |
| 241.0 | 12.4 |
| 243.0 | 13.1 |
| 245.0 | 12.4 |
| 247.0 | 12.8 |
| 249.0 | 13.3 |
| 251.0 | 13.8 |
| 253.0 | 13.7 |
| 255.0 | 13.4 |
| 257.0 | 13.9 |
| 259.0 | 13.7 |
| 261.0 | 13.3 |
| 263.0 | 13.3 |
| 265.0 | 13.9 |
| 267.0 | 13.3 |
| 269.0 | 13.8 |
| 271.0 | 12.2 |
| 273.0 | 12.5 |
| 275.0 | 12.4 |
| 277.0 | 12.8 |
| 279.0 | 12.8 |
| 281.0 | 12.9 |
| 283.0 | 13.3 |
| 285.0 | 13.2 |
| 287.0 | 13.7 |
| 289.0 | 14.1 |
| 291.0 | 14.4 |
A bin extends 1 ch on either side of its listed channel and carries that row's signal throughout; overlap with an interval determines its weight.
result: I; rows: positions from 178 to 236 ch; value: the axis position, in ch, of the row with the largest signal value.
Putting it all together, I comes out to 189.0 ch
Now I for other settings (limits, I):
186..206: 189.0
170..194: 189.0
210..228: 227.0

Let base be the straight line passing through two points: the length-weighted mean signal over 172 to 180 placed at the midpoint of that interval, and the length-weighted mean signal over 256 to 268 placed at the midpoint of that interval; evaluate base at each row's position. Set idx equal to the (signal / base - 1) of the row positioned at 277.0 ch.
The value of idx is -0.10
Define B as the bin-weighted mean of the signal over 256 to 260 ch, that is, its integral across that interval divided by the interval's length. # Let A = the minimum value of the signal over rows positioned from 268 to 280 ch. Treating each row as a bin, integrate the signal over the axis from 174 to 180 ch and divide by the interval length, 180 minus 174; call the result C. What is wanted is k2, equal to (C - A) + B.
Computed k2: 11.7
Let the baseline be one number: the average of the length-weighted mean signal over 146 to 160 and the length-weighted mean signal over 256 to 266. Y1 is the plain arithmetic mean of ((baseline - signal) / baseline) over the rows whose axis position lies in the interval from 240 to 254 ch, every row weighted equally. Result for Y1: -0.02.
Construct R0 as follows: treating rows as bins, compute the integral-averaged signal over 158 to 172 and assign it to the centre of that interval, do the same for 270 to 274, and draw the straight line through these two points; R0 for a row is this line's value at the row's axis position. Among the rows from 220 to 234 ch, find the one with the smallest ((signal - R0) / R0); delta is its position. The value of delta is 221.0 ch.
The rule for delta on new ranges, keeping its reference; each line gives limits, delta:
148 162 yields 161.0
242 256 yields 245.0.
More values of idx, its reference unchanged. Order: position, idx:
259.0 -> 0.02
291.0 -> -0.03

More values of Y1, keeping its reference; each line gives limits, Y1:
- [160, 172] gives 0.26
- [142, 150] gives 0.01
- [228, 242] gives 0.10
